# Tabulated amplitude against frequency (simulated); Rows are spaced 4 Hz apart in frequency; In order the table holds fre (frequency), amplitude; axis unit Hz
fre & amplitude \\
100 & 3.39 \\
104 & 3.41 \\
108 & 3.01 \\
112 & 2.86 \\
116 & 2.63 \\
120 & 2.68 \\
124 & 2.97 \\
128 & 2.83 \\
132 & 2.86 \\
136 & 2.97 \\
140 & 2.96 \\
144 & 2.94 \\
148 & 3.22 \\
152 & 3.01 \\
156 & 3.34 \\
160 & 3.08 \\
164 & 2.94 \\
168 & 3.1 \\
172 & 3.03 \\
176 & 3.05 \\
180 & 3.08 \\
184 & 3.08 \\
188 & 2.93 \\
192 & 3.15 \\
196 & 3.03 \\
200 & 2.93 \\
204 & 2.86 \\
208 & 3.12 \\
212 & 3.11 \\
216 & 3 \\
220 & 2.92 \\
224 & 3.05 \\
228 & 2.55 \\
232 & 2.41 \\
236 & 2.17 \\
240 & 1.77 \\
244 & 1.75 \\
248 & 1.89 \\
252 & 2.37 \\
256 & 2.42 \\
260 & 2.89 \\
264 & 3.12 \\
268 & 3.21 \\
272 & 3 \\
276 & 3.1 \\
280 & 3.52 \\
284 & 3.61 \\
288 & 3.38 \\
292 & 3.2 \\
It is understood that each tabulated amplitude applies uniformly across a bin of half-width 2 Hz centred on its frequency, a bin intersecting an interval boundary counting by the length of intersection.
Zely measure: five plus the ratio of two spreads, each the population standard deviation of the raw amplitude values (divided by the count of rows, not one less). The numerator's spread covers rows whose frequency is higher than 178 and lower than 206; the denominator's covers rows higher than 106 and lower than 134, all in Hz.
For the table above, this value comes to 5.7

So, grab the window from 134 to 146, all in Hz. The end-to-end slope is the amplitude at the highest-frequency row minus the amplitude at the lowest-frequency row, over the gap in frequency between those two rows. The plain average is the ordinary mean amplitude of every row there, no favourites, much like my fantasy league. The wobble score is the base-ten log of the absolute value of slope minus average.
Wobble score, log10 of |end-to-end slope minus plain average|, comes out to 0.471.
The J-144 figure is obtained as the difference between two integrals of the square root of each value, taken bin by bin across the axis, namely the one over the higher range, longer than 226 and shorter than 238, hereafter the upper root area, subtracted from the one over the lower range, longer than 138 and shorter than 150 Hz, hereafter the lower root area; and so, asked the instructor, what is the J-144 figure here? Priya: 2.4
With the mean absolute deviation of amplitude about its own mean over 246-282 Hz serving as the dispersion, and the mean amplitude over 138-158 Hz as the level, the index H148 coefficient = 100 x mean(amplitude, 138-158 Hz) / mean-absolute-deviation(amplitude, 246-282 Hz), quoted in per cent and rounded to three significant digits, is 762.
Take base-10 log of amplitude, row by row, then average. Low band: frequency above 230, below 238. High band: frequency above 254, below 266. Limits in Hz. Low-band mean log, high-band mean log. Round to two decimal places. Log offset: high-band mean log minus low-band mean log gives 0.09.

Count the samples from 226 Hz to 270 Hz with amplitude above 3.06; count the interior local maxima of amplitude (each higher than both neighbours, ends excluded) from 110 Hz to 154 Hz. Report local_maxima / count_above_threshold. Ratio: 1.5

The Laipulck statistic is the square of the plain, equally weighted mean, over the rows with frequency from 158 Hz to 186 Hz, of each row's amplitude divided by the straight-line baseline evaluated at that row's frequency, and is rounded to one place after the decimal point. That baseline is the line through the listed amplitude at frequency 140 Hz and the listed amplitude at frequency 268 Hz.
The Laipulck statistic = 1.0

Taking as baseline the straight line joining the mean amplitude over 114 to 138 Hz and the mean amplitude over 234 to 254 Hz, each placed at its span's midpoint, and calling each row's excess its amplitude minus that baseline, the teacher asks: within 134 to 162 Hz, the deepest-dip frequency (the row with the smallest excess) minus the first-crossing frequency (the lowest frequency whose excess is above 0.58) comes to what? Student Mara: -20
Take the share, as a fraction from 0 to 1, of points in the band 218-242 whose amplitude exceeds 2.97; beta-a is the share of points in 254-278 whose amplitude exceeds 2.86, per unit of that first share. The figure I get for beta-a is 5.00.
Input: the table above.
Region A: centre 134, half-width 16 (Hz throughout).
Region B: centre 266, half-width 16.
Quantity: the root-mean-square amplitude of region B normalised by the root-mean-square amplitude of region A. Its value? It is 1.01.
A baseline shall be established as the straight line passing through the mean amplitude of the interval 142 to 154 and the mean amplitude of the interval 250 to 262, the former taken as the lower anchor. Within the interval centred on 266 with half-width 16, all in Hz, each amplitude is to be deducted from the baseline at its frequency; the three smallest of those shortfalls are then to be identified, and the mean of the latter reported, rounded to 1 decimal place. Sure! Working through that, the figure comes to -0.8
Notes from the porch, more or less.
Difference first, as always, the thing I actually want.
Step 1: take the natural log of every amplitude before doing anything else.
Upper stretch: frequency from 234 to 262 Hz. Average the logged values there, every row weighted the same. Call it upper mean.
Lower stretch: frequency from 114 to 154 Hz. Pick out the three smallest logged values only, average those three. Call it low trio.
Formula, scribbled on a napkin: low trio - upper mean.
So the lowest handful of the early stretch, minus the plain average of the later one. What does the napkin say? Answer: 0.23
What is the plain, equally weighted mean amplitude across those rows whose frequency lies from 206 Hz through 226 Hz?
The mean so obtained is 3.04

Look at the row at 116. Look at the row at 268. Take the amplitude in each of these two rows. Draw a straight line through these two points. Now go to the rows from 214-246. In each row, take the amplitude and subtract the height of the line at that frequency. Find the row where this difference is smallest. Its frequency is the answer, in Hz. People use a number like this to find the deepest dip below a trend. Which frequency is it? 244 Hz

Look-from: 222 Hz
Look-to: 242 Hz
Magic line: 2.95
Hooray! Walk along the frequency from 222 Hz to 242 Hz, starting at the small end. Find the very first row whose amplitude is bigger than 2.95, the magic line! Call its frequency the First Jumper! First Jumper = 224 Hz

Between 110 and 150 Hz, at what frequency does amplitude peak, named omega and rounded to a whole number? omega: 148 Hz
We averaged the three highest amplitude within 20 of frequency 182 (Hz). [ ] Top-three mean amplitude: 3.11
